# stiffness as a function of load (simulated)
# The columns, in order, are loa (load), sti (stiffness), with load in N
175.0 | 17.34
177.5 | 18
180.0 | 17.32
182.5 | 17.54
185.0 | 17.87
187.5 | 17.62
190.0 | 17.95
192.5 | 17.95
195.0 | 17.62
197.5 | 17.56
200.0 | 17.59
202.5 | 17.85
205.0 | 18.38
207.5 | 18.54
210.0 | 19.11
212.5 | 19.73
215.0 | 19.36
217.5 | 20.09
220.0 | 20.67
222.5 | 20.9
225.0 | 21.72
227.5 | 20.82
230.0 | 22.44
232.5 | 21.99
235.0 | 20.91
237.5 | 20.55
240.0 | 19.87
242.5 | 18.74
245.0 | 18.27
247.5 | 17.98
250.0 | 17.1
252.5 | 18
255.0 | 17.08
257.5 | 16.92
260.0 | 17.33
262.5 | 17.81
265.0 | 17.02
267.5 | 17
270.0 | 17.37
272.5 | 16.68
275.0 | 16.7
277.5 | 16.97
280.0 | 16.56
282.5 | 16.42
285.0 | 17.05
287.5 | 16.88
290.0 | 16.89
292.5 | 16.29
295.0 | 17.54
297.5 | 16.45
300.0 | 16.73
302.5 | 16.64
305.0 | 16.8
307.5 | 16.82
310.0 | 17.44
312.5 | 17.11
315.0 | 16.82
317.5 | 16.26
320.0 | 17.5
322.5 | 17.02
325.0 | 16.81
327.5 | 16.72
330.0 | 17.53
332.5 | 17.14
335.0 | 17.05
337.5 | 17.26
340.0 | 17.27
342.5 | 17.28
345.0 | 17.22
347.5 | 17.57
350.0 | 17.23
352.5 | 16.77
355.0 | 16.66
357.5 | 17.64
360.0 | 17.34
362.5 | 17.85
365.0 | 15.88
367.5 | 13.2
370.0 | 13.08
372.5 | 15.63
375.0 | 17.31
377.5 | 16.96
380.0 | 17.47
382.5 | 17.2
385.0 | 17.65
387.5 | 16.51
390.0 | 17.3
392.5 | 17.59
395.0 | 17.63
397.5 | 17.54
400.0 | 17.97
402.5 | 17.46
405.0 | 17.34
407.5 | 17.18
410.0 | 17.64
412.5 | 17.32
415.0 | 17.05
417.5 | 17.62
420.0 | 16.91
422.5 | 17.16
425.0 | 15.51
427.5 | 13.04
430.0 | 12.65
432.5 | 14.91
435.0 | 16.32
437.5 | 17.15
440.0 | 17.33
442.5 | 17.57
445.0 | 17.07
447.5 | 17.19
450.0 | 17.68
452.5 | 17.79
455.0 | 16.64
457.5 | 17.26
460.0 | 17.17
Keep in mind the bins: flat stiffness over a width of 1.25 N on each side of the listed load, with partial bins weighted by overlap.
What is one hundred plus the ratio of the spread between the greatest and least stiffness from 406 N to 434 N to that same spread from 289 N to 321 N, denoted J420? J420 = 104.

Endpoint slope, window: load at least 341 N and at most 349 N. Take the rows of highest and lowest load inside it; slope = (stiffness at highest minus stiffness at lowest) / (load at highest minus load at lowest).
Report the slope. 0.06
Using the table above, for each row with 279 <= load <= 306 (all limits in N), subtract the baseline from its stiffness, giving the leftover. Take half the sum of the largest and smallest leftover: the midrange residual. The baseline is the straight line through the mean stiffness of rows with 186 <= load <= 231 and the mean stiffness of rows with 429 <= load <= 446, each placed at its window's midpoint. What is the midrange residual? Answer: -1.16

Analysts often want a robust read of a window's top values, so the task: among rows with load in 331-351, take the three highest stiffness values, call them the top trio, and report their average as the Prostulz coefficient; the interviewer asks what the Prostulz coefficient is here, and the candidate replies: 17.4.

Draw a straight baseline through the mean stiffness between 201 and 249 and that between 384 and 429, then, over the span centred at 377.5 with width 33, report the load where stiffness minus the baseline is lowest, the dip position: 370.0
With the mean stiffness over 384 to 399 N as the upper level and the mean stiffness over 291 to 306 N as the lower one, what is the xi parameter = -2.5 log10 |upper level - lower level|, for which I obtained 0.5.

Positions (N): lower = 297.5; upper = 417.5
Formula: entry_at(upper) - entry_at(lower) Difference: 1.2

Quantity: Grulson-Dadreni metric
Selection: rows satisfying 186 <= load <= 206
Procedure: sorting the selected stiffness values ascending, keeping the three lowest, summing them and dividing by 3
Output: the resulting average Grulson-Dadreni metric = 17.6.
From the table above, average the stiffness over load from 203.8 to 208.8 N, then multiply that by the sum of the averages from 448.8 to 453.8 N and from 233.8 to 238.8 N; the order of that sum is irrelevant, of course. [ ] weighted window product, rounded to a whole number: 710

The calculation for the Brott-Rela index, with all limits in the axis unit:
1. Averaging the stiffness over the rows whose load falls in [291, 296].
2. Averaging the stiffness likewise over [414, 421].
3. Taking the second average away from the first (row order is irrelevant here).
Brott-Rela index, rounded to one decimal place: -0.3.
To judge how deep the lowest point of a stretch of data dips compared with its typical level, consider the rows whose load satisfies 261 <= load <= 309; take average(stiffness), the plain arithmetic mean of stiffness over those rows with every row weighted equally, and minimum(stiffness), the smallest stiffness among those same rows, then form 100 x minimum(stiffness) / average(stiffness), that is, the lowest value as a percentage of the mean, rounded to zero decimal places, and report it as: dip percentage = 97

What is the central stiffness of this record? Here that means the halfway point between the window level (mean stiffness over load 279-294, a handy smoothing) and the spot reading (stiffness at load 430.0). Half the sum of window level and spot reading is 14.7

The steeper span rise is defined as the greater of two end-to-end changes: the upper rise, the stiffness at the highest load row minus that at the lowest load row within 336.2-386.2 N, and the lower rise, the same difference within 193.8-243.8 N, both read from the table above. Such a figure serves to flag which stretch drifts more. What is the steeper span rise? 1.1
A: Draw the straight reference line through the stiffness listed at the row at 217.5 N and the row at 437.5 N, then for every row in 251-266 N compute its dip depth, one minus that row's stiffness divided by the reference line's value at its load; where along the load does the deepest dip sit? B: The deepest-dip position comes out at 257.5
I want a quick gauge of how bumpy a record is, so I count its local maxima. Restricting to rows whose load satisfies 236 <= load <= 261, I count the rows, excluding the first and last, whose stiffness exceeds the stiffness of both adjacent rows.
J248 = 1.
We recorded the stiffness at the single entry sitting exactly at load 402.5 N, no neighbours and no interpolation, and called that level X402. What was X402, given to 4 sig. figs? 17.46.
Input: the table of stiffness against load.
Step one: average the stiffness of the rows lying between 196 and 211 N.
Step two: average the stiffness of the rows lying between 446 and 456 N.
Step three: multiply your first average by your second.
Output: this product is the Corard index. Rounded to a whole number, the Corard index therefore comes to 315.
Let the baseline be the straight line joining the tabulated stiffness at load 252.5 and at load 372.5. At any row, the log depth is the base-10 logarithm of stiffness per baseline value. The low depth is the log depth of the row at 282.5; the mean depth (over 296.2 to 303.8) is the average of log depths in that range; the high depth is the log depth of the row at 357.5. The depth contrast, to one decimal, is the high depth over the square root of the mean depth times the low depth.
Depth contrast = 2.6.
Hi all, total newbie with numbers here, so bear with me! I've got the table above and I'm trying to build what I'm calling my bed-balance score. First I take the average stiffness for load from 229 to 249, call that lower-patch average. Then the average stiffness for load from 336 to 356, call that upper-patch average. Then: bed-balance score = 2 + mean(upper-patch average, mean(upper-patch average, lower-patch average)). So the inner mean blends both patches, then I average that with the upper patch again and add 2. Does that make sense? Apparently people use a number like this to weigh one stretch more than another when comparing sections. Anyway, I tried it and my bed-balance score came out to 19.9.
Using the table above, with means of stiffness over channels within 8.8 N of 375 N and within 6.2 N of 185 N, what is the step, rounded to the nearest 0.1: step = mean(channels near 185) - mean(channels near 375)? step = 1.8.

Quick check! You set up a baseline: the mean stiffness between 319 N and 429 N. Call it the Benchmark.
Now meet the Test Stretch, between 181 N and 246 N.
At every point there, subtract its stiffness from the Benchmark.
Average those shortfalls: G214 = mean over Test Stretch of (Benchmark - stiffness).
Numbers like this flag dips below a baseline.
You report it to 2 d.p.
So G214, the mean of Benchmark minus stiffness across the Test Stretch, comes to -2.41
